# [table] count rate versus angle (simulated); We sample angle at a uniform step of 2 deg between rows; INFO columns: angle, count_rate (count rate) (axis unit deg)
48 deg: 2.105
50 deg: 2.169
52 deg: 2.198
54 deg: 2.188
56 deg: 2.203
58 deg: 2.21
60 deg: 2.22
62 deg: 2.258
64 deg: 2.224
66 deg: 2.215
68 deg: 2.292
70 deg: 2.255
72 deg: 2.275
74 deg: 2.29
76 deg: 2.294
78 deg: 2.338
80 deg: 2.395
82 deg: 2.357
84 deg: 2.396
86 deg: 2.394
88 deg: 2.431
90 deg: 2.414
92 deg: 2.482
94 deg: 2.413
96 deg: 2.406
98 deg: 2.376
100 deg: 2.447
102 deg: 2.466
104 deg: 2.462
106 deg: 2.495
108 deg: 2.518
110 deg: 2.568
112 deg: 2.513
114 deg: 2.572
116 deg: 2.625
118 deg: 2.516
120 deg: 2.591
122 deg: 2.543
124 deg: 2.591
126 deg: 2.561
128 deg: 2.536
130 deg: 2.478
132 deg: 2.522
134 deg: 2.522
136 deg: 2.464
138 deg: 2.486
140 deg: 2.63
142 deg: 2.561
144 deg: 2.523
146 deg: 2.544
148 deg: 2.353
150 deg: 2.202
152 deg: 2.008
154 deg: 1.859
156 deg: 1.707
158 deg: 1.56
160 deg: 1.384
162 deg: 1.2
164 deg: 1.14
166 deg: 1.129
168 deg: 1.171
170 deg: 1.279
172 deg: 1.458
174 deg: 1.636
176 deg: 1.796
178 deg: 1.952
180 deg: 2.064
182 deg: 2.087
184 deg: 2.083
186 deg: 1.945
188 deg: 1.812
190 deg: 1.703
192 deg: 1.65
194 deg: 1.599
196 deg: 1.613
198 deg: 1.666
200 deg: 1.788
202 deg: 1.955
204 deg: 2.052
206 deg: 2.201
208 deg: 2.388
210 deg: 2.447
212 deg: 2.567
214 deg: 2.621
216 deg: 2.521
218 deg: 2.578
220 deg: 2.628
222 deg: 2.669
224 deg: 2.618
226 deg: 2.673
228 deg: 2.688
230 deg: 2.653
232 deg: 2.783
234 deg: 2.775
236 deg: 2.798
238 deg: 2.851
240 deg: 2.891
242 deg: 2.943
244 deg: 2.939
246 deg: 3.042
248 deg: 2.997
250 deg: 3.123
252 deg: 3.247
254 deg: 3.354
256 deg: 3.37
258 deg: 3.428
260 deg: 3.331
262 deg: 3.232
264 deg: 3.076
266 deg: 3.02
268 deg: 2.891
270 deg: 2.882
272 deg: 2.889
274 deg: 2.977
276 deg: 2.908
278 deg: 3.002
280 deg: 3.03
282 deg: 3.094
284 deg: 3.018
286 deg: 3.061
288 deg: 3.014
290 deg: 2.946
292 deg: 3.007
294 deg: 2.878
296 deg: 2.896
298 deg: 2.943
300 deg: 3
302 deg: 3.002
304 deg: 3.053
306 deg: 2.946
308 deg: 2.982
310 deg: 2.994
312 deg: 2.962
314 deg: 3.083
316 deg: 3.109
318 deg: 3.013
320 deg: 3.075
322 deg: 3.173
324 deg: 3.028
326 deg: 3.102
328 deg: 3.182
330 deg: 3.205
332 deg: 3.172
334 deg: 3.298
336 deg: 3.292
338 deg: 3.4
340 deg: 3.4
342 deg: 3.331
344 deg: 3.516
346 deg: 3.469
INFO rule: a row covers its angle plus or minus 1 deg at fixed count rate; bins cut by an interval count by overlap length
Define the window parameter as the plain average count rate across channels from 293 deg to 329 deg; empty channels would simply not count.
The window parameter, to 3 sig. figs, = 3.02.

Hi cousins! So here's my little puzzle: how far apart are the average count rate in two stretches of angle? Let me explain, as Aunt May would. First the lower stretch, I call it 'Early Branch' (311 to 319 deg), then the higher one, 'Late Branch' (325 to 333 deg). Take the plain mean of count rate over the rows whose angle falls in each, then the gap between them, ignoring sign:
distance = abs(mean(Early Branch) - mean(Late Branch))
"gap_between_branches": 0.12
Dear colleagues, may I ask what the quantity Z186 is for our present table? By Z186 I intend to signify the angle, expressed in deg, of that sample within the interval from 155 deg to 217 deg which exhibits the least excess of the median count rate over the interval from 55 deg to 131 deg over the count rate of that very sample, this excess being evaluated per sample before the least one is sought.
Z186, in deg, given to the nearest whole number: 214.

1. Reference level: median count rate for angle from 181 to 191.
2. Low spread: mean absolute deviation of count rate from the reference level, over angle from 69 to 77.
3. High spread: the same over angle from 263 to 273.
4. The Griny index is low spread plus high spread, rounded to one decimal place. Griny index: 1.3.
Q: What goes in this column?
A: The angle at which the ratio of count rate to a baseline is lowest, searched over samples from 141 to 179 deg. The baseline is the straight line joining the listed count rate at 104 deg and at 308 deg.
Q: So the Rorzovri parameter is 166 deg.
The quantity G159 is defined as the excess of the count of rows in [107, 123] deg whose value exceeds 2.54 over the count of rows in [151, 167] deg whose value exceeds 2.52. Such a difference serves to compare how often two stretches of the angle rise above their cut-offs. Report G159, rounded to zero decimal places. 5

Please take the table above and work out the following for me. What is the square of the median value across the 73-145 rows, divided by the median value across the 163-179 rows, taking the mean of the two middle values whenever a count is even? 4.5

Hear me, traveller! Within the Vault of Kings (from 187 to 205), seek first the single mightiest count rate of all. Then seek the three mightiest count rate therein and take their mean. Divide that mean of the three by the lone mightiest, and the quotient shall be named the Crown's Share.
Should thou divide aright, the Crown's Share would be 0.945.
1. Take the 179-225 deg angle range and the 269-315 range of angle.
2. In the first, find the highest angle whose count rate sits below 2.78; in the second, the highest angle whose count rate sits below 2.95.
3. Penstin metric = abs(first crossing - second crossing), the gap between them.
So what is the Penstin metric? 82 deg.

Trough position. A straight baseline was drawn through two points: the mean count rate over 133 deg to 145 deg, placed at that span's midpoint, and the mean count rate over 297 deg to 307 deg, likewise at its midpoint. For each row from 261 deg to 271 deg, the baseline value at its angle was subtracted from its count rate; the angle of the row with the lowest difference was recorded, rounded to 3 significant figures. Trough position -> 270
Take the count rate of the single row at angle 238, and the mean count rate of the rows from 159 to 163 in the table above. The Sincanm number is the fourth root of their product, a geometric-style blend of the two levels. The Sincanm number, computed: 1.39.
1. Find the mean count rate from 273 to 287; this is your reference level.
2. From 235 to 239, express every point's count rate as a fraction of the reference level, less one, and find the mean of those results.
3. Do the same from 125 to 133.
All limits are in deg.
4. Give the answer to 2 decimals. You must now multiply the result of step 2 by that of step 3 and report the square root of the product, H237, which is 0.10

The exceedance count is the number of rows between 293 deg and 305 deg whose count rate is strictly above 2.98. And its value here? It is 3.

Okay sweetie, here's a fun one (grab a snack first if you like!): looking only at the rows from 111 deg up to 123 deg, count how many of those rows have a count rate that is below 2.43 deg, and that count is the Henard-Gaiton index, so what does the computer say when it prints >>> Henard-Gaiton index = 0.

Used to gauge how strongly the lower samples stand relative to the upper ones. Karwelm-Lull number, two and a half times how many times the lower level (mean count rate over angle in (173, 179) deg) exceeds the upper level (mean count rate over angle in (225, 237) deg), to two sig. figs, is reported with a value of 1.6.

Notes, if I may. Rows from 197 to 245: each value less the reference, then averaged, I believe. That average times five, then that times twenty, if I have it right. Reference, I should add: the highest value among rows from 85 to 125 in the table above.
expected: -10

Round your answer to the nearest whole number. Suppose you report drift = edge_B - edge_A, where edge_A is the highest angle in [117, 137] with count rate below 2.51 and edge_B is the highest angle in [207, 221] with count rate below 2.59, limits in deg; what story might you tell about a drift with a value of 82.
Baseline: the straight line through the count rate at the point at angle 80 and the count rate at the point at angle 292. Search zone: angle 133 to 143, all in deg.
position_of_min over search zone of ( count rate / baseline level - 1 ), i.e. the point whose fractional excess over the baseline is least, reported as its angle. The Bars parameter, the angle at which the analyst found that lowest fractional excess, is 136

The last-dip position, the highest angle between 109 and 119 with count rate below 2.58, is 118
